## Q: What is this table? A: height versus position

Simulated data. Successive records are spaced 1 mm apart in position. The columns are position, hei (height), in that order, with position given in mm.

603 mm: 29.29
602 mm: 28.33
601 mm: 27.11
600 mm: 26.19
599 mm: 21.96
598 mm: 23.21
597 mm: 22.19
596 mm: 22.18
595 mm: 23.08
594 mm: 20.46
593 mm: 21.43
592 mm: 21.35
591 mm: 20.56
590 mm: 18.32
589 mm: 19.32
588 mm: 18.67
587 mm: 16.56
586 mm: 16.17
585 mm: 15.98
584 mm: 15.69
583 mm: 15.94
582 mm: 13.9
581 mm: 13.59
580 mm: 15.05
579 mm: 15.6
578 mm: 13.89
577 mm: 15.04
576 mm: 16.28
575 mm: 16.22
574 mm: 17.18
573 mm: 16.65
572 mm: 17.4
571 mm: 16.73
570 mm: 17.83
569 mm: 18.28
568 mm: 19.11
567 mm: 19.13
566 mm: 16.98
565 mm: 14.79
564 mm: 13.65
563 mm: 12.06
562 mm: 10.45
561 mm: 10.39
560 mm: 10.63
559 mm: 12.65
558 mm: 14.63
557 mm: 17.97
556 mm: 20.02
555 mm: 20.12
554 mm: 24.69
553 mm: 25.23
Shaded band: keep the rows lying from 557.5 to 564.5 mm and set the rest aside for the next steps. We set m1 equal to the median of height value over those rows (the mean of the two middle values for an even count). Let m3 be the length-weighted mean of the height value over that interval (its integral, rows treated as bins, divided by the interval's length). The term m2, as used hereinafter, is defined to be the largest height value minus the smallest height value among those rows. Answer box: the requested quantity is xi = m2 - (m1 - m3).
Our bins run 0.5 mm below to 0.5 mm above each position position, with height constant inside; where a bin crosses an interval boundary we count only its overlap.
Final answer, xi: 4.2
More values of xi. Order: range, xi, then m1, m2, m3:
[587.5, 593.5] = 3.1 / 19.9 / 3.11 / 19.9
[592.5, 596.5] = 2.6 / 21.8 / 2.62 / 21.8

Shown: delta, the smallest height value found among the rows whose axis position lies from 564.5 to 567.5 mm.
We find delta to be 14.79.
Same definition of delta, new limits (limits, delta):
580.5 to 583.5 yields 13.59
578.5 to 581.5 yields 13.59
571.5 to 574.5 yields 16.65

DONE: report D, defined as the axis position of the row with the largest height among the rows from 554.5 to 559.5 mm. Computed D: 555 mm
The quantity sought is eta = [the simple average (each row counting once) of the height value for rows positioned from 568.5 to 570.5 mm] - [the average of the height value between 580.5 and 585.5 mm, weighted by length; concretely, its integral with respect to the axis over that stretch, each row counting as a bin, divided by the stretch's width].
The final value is 3.0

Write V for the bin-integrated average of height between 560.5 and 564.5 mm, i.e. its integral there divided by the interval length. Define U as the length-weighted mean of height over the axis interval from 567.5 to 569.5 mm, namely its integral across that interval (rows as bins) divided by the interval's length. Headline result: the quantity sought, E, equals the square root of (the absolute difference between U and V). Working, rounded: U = 19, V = 11.6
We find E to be 2.66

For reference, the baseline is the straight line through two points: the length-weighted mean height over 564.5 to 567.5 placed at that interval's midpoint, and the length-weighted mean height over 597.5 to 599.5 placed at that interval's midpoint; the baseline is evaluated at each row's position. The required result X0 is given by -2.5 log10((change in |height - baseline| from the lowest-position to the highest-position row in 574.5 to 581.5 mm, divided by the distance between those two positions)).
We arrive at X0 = 0.5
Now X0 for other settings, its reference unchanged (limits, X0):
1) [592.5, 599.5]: 2.7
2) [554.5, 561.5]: 2.4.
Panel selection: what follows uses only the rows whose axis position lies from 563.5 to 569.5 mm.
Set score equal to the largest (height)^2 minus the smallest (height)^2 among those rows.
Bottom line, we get 180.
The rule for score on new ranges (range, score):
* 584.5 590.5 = 118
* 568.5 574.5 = 57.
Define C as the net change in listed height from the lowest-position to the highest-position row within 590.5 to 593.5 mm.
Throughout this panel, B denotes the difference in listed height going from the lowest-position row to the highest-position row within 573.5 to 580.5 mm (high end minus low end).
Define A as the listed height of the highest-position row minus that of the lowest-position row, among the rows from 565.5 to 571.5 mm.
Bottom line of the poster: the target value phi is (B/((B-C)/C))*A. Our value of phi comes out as 0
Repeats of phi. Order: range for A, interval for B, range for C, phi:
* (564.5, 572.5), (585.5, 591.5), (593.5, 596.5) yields 7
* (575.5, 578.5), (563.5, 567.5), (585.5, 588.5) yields -11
